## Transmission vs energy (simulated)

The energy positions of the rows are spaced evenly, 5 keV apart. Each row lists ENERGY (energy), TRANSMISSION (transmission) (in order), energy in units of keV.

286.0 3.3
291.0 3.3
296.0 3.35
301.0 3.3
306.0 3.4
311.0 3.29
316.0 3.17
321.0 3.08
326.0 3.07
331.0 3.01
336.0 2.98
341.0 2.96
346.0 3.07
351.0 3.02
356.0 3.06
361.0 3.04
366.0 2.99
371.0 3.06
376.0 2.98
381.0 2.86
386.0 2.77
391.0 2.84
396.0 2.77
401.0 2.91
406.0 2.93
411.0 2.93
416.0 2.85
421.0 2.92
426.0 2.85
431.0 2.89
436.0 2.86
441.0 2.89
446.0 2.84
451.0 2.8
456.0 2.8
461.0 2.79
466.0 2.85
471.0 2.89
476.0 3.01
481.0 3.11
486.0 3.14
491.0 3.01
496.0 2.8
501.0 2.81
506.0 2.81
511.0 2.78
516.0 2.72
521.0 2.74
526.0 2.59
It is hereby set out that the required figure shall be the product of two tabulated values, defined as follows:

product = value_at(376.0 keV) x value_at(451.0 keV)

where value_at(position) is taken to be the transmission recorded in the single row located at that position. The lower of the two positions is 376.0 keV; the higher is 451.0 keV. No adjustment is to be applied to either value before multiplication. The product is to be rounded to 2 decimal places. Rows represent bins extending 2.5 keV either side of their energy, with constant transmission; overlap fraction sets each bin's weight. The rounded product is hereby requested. 8.34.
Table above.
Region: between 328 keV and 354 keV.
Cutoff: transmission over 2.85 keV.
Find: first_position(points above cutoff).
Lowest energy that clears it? 331.0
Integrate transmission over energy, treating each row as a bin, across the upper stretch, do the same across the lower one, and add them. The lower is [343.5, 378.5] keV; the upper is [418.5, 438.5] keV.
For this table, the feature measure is 164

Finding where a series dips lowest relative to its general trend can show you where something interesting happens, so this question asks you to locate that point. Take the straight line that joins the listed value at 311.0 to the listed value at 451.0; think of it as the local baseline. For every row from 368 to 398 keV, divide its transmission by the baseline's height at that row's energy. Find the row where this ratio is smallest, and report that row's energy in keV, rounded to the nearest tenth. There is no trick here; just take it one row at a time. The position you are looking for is 386.0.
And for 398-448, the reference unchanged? 416.0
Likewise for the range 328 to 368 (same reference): 341.0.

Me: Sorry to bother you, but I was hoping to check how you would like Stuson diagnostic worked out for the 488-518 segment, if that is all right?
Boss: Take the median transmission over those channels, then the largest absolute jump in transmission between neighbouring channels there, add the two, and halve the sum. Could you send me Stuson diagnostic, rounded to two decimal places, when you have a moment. 1.51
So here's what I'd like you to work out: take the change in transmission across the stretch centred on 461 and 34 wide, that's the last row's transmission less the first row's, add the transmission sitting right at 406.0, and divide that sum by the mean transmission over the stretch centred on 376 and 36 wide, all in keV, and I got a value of 1.06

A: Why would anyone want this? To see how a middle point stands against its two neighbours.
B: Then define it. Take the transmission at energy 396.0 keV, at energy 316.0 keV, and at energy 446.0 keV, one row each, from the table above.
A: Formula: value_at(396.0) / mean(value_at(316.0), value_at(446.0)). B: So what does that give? 0.92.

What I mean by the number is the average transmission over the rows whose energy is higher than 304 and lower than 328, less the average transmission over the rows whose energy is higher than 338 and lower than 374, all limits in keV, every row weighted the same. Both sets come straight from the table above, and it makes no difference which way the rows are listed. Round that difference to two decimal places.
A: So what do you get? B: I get 0.17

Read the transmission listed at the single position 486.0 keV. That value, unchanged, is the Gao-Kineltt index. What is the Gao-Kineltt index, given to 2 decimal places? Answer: 3.14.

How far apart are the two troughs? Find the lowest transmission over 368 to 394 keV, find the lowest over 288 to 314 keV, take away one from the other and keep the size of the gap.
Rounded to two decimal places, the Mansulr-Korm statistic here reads 0.52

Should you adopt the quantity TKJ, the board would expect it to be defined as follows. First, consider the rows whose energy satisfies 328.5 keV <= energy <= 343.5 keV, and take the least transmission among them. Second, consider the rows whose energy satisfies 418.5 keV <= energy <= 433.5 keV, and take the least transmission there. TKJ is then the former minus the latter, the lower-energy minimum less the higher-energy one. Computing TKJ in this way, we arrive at 0.11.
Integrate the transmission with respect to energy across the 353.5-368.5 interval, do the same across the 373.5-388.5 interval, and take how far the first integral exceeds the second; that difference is 2.4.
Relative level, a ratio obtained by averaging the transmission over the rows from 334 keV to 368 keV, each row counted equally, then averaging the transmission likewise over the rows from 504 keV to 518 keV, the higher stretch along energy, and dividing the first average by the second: 1.09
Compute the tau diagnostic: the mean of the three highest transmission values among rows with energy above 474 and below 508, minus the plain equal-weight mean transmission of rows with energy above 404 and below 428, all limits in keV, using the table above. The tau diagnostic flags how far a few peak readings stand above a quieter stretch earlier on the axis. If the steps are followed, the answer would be 0.2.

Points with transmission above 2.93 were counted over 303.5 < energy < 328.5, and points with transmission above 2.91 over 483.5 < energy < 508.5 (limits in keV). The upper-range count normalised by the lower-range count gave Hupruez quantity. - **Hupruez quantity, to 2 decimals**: 0.40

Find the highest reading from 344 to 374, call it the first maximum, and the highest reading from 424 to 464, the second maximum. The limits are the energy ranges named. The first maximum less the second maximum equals 0.18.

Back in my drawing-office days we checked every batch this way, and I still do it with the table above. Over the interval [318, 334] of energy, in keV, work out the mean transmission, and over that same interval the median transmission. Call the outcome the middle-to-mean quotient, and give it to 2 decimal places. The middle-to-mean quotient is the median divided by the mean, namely 1.01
